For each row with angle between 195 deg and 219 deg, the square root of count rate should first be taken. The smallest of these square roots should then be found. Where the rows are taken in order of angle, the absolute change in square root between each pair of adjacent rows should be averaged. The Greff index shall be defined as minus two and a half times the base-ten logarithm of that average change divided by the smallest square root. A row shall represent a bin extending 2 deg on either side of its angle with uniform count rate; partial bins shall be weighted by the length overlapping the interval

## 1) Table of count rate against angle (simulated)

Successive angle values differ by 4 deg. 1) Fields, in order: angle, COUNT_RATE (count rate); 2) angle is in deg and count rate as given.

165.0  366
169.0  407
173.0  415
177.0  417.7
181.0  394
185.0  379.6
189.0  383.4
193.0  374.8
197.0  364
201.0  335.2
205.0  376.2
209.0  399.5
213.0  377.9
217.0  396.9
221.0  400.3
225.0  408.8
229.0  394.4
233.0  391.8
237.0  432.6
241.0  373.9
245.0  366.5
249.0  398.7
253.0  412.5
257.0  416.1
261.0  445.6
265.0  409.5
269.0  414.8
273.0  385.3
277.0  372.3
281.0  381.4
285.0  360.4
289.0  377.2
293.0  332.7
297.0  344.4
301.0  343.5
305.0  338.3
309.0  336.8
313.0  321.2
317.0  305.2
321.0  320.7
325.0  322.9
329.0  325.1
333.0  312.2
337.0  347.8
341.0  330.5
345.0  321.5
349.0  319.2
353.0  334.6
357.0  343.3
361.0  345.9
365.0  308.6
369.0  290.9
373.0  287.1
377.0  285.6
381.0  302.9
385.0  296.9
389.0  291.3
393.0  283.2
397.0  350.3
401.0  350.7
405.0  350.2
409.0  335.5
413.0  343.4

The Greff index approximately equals 3.55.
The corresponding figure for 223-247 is 3.73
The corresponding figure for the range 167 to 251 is 3.96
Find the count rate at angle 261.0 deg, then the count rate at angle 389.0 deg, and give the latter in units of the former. 0.65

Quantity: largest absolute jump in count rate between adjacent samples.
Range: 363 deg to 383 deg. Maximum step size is 18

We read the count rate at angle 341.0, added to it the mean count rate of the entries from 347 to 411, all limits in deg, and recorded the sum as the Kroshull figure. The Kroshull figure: 648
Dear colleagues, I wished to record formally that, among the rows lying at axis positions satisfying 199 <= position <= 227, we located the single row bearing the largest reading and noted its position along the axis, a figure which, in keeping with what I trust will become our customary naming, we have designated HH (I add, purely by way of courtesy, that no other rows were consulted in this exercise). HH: 225.0 deg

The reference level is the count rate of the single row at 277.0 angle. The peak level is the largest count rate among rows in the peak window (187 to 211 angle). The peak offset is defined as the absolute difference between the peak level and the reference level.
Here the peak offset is 27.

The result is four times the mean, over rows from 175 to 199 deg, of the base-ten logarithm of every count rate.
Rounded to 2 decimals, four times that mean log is 10.34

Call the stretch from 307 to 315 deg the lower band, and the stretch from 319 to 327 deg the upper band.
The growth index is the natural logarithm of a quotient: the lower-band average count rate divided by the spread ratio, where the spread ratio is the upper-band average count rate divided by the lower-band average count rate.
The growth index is 5.82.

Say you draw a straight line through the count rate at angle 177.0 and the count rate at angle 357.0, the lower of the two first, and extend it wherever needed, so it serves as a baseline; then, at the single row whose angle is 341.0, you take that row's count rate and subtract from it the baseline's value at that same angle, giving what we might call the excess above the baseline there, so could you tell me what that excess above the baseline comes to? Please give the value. -19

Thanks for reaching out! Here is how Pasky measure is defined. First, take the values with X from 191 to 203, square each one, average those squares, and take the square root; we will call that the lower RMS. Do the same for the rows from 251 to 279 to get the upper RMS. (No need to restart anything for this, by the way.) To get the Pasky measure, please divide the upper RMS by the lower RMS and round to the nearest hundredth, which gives 1.14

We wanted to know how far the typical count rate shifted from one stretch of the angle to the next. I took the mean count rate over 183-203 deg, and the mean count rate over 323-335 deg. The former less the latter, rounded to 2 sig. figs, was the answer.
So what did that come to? 47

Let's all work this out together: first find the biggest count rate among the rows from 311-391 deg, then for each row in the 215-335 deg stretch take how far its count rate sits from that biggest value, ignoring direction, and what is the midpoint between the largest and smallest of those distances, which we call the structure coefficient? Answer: 51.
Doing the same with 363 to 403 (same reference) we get 34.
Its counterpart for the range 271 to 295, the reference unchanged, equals 25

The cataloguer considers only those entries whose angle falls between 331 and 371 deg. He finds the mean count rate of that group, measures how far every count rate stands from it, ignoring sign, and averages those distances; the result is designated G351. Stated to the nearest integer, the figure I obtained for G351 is 15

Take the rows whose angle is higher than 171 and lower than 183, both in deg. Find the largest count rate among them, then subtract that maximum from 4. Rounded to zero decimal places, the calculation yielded -414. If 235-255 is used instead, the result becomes -429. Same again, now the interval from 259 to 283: -442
